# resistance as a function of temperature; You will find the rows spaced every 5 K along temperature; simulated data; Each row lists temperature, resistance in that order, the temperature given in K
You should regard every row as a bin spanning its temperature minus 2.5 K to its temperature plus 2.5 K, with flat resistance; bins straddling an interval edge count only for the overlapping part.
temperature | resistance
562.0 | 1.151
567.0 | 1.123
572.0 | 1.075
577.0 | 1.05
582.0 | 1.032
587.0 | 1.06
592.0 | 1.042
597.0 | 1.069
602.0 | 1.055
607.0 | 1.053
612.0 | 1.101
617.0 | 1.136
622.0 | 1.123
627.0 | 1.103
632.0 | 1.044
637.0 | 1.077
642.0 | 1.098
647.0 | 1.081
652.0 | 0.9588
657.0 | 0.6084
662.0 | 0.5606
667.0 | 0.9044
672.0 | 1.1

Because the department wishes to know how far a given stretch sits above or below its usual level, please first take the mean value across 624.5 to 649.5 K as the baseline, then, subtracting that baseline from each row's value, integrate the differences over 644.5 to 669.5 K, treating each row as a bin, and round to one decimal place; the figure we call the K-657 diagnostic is -6.4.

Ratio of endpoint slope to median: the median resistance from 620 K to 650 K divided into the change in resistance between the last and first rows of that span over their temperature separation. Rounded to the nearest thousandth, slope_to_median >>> -0.002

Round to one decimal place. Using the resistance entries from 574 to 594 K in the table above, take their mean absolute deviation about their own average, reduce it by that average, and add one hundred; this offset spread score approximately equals 99.0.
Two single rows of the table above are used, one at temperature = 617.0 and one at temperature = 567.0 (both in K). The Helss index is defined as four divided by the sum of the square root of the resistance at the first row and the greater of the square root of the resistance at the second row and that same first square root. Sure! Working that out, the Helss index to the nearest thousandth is 1.876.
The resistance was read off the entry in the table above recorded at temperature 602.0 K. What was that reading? 1.055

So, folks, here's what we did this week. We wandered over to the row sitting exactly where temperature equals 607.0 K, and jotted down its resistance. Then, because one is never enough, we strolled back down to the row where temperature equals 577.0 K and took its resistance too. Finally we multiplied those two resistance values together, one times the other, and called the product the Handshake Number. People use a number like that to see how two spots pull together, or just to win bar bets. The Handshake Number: 1.11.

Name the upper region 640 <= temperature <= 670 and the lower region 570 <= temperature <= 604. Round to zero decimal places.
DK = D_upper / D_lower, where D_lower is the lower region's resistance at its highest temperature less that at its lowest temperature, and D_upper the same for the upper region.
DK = 10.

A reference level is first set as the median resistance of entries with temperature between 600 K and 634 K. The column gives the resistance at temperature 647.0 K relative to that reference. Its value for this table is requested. -0.02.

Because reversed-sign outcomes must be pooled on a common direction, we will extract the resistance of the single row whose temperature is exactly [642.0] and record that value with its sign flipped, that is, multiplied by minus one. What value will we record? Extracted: -1.10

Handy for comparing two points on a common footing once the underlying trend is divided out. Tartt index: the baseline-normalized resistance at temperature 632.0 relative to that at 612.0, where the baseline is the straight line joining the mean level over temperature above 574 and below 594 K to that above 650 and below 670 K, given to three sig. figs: 1.03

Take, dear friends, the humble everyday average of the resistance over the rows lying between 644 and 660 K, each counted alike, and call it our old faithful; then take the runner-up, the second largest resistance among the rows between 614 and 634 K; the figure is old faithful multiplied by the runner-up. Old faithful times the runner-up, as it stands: 0.99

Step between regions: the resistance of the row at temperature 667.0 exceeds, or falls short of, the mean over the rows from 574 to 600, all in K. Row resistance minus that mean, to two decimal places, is -0.15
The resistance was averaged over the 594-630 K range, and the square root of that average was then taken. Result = 1.04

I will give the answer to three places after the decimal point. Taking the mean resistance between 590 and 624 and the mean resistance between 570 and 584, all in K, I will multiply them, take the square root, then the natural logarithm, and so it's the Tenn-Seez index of 0.065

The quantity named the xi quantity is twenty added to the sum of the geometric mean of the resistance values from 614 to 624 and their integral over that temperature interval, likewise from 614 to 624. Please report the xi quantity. 32.4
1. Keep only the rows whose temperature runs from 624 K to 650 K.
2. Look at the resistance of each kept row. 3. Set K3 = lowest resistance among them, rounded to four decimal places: 1.0440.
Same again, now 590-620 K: 1.0420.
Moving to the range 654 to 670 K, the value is 0.5606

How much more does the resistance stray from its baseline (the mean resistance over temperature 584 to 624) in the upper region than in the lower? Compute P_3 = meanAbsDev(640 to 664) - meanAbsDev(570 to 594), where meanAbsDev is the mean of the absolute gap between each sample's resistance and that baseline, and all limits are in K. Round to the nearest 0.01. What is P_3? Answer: 0.20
